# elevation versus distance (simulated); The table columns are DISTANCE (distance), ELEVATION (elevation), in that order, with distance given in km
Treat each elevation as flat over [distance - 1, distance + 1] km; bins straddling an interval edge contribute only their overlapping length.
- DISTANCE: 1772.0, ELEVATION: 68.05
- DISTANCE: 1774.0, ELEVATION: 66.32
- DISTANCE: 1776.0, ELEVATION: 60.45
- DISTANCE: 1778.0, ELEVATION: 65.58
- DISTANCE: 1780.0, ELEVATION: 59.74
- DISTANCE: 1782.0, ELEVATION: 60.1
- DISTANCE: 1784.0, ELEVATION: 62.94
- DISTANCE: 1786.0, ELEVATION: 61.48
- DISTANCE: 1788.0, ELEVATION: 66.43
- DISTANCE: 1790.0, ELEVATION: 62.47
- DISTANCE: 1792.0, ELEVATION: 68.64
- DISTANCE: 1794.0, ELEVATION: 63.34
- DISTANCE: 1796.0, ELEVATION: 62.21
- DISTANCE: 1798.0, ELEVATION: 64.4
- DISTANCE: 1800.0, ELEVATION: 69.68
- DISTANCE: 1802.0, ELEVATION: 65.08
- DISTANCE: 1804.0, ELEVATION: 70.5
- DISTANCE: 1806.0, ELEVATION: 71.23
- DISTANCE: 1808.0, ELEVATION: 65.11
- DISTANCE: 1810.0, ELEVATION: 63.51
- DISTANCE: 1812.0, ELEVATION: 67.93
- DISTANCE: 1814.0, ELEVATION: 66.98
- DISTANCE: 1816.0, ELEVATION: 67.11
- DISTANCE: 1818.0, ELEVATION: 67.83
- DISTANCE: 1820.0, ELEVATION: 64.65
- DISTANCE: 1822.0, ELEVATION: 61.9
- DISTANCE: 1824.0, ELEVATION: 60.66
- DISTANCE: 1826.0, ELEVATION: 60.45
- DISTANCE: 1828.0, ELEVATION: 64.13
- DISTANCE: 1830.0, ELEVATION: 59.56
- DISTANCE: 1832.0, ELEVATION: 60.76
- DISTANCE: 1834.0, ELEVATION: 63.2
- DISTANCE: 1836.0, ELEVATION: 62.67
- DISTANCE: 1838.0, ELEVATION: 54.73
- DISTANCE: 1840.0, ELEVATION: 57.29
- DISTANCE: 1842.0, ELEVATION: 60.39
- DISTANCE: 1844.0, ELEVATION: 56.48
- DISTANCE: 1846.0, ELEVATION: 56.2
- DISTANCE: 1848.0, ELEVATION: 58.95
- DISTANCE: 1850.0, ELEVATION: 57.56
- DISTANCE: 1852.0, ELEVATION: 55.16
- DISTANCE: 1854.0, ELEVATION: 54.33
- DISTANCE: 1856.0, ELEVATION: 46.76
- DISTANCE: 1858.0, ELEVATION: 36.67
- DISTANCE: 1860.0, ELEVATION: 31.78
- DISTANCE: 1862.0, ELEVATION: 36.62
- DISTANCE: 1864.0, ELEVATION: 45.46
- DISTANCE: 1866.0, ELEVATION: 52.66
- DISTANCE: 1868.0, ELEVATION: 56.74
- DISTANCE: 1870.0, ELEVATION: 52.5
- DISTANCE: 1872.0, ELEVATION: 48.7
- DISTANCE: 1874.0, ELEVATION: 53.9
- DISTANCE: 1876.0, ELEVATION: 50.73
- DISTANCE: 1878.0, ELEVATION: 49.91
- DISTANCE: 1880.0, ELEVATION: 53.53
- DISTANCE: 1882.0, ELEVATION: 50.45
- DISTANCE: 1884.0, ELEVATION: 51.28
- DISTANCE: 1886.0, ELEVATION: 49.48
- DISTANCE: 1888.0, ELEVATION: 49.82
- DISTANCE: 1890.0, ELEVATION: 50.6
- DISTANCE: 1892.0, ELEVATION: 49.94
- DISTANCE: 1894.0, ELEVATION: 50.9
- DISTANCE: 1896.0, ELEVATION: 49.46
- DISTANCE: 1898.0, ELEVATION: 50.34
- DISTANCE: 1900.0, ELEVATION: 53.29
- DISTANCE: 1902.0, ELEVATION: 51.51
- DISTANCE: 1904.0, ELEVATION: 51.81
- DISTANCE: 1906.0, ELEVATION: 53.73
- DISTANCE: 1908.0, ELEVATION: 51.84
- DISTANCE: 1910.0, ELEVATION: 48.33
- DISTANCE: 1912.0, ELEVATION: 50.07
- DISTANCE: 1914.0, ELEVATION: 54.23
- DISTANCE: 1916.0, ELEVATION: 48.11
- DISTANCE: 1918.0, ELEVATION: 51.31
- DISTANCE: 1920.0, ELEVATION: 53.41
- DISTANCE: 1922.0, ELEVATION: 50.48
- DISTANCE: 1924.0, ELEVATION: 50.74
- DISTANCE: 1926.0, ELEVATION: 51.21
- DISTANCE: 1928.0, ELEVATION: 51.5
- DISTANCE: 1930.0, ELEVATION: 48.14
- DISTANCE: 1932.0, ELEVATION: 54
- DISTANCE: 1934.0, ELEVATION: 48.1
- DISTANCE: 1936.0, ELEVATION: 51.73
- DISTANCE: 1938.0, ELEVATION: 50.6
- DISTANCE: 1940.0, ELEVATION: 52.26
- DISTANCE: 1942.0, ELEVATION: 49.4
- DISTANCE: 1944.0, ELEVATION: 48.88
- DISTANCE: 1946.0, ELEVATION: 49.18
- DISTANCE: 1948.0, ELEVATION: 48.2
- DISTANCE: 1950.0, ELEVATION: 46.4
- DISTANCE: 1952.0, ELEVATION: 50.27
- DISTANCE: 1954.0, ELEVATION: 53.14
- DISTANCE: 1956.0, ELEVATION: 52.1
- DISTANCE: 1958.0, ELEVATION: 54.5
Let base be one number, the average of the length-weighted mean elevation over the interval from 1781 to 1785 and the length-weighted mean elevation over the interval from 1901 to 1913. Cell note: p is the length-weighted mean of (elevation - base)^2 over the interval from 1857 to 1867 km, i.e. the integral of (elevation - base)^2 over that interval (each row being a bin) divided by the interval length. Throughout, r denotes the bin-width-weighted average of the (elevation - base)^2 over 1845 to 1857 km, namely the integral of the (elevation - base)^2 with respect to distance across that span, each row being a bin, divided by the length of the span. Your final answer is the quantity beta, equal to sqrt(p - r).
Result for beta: 17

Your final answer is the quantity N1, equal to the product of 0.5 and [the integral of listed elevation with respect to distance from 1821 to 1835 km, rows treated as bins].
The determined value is 431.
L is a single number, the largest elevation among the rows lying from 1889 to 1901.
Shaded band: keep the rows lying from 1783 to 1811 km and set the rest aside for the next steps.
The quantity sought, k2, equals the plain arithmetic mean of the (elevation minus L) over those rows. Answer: 12.2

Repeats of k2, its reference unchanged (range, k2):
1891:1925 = -2.1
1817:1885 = 1.3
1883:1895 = -3.0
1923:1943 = -2.5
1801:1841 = 10.5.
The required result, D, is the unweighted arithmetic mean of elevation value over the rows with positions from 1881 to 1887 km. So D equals 50.4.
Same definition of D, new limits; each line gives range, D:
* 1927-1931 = 49.8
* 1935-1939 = 51.2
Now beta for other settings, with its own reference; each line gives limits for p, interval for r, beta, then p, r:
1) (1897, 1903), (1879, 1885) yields 0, 23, 23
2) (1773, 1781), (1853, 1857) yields 2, 53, 48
